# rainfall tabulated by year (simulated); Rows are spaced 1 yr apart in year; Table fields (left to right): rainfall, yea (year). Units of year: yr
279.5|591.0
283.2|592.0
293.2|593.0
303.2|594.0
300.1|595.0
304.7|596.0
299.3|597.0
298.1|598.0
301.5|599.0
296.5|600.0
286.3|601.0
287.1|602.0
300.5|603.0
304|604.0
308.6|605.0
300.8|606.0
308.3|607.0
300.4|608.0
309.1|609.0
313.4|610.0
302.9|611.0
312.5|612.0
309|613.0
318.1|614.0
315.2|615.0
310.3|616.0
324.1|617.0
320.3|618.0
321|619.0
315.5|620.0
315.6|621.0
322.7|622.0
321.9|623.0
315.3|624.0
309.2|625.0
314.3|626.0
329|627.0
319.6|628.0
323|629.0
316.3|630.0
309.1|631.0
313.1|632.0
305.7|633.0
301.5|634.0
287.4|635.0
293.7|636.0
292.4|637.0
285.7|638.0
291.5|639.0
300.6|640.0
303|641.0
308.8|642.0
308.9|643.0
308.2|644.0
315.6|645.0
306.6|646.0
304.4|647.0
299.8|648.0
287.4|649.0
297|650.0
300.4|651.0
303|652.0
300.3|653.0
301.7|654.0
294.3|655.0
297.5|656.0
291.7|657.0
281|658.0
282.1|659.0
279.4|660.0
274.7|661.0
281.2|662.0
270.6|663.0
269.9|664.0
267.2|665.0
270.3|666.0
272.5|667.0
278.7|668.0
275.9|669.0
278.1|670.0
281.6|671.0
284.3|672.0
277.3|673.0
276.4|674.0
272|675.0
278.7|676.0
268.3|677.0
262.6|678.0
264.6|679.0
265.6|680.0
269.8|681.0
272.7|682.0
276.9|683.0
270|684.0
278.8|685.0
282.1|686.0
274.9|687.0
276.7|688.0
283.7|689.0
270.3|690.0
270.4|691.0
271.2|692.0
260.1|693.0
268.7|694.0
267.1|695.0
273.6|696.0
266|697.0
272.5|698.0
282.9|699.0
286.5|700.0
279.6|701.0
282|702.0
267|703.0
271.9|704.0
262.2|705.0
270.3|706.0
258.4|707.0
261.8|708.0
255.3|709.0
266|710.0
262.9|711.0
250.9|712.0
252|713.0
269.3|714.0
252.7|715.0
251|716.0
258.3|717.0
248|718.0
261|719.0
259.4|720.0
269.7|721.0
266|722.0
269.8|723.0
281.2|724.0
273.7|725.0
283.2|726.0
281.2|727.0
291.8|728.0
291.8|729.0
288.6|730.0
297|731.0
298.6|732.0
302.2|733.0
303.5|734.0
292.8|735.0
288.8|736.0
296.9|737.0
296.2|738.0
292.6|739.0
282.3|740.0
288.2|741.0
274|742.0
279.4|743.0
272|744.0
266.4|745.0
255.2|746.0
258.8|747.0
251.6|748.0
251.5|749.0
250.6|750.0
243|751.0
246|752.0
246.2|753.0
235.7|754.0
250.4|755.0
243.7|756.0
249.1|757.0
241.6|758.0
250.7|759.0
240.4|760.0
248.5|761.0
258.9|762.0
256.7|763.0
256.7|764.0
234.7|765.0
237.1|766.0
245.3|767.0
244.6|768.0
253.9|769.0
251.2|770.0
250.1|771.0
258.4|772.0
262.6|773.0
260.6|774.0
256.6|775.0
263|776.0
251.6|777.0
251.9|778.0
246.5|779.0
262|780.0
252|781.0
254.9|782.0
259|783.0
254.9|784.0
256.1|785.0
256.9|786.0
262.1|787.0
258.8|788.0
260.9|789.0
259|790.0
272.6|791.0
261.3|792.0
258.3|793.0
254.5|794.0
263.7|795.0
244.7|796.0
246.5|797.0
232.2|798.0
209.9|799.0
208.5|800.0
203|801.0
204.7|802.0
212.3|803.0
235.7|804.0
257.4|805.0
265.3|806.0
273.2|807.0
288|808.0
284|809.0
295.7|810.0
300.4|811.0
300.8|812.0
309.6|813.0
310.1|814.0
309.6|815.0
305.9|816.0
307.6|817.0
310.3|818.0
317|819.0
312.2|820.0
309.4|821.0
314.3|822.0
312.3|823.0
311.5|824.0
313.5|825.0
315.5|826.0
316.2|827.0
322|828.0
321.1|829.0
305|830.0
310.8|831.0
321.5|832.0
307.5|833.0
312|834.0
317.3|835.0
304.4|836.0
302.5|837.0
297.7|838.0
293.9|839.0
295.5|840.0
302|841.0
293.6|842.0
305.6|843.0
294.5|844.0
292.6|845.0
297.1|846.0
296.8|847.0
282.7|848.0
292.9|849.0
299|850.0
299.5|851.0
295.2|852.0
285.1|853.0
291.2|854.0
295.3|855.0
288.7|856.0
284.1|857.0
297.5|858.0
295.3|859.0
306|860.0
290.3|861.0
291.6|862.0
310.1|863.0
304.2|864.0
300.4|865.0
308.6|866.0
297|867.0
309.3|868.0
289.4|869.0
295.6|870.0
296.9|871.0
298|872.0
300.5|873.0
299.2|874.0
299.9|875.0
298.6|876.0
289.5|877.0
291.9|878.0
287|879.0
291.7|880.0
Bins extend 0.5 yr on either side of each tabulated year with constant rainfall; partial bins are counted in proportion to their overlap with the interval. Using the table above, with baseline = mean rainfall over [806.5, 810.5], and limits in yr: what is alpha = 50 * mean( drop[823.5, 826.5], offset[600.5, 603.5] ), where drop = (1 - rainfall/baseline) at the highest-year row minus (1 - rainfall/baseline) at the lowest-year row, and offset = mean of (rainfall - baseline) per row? 152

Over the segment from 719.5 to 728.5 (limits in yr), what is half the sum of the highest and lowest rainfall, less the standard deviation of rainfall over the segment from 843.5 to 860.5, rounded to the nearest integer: 270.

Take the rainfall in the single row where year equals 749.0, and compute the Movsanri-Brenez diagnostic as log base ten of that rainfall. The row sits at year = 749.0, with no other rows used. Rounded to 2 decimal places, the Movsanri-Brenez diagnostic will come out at 2.40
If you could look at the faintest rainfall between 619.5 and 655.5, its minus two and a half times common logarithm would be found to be -6.14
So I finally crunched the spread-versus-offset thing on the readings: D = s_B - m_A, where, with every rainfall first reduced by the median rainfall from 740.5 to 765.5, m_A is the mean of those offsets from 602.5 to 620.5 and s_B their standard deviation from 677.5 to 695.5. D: -54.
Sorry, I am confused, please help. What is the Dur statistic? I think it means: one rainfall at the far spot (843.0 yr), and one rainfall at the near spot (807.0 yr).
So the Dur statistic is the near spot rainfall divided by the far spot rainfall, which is 0.89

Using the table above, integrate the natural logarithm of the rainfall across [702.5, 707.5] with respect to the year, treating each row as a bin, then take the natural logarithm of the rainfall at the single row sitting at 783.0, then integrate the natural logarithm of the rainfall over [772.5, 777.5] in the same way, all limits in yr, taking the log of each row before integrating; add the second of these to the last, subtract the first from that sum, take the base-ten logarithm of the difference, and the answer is 0.73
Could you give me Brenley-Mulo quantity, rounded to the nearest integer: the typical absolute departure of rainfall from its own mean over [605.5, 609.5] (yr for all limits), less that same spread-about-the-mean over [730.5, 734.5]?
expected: 2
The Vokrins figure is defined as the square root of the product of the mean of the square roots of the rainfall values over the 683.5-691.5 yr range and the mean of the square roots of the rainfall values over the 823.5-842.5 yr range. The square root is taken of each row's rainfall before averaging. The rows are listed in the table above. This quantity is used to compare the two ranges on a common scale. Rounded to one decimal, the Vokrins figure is 17.1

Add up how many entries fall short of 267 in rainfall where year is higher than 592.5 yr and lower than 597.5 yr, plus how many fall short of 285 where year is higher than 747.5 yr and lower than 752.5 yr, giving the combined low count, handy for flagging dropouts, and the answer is 5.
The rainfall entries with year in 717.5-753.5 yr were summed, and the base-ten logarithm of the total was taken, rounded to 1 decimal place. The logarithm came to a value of 4.0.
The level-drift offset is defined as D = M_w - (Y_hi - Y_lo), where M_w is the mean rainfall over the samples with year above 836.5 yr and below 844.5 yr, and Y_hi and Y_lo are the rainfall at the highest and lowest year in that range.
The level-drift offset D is 306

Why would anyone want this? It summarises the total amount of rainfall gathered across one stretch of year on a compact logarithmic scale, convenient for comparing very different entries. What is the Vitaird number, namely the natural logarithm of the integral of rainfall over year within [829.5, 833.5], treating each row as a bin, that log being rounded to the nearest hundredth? 7.13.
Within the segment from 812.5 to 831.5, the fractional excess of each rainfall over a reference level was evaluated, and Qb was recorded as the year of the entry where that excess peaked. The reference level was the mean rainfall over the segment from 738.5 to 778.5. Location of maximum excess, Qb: 828.0 yr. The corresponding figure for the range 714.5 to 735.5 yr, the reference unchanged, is 734.0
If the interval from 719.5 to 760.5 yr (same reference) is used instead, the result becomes 734.0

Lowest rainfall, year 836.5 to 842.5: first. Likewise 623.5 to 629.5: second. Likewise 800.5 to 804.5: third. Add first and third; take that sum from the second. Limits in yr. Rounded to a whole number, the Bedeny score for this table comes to -187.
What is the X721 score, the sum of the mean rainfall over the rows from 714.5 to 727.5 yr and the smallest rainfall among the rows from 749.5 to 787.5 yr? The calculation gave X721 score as 500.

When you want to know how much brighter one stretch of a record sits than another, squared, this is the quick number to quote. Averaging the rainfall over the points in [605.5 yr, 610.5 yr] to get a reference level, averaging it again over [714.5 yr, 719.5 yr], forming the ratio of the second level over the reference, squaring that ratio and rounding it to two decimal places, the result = 0.69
